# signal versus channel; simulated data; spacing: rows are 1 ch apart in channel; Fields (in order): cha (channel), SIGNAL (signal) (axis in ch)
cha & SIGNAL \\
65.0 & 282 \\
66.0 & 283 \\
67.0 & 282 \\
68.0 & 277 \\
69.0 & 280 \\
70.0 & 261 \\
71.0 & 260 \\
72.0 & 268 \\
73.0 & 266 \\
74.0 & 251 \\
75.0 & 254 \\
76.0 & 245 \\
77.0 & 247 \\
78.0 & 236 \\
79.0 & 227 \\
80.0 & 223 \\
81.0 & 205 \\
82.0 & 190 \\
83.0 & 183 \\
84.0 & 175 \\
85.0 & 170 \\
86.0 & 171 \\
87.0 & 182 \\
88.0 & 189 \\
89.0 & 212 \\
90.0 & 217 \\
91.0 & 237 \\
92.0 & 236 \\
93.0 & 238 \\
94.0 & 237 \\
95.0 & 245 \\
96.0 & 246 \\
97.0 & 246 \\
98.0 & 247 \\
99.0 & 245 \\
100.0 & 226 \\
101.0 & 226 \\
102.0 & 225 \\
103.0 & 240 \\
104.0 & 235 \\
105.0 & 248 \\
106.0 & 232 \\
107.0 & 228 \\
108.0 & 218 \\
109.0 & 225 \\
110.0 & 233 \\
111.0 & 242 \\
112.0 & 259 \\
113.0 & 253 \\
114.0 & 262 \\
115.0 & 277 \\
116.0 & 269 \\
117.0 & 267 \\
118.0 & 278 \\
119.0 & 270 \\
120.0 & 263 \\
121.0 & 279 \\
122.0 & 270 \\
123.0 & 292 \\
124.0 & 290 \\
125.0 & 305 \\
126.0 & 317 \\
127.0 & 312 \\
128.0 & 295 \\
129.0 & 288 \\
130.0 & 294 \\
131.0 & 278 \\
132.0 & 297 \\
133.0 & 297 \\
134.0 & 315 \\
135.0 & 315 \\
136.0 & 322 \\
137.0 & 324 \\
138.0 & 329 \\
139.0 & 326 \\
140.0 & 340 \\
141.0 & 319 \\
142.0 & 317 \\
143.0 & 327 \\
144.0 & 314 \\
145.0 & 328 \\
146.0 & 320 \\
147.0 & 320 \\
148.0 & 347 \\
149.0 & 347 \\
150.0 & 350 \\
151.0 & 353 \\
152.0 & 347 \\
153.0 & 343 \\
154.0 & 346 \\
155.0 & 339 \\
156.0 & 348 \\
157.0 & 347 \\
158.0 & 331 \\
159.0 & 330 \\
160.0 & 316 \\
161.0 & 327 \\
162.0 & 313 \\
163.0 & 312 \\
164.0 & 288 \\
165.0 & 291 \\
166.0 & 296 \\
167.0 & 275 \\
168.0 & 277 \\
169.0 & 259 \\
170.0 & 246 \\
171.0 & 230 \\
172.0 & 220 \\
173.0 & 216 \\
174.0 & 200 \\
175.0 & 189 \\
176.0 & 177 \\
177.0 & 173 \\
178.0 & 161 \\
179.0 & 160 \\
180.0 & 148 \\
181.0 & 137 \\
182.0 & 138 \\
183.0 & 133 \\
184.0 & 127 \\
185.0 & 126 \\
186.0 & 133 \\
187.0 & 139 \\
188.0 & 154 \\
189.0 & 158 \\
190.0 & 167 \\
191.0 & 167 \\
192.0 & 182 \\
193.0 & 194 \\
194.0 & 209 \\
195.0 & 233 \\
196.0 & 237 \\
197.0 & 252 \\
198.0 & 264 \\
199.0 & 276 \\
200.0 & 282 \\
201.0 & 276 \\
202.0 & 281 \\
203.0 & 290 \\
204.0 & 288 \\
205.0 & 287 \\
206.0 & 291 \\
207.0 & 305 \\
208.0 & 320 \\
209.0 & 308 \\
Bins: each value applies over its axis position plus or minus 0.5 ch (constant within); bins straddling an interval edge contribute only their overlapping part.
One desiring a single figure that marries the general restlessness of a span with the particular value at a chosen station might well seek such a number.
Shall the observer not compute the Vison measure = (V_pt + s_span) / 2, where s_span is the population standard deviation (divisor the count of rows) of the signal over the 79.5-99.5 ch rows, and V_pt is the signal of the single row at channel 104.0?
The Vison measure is 132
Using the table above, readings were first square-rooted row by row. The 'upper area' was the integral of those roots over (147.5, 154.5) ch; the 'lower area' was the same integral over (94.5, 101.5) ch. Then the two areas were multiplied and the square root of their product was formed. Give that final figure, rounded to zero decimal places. 119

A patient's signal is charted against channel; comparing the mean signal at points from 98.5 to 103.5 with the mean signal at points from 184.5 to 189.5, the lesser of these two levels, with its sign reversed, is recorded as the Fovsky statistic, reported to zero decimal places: -142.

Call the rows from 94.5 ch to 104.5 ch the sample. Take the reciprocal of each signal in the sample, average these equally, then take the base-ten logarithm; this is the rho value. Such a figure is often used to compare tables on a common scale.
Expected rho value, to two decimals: -2.38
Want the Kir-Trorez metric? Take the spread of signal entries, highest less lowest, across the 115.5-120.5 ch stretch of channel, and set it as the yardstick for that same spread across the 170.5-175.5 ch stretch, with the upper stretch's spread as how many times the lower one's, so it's 2.7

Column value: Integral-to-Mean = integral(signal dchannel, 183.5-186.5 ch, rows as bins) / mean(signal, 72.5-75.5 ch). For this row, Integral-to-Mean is 1.5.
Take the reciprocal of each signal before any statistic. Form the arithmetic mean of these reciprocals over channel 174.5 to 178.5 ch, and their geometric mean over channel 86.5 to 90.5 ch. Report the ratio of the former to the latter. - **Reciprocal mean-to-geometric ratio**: 1.1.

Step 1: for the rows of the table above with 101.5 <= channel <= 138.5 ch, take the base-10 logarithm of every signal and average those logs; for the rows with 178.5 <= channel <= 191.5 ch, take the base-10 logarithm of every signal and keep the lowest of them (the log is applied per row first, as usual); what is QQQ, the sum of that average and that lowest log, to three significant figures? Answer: 4.54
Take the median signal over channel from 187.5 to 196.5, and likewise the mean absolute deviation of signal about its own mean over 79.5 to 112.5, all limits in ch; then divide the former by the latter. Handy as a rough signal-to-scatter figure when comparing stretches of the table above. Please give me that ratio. 9.1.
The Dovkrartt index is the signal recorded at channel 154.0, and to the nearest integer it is 346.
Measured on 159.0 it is 330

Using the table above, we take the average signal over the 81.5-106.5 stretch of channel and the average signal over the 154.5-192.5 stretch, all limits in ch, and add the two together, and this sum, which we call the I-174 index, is 444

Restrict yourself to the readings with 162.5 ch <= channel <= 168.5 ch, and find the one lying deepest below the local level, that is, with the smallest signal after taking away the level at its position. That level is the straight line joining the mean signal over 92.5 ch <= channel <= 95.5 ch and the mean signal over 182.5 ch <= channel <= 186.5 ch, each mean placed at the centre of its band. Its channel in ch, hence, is 167.0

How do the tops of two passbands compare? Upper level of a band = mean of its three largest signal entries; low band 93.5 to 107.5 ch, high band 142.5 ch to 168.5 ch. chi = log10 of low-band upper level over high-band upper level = -0.15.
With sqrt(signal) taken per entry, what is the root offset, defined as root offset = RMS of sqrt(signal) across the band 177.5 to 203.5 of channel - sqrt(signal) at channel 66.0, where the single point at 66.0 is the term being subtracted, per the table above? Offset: -2.9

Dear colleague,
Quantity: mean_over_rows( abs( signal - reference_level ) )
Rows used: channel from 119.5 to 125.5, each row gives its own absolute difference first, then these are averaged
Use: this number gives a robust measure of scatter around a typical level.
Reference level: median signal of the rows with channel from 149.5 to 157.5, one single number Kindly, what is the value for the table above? 64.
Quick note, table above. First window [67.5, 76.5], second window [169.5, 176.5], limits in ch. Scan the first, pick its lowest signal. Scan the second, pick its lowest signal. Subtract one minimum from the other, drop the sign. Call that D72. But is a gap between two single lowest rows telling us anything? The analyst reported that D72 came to 68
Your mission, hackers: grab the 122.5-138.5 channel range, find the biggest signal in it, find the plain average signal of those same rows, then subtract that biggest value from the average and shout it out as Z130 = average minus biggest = -25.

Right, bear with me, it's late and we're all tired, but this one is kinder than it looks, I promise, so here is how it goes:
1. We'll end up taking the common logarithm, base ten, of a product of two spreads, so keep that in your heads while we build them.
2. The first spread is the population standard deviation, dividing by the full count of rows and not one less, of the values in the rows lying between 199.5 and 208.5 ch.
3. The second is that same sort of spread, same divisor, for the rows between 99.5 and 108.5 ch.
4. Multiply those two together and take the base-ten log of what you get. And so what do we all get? 2.04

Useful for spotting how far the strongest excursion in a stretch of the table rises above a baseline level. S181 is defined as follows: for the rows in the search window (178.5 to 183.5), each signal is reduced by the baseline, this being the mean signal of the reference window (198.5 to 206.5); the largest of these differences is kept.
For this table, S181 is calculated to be -124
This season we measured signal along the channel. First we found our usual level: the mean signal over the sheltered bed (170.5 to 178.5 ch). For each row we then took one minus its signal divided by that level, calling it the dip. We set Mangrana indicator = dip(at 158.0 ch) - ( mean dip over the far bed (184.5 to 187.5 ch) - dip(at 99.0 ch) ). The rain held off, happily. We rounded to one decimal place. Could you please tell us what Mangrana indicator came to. -1.3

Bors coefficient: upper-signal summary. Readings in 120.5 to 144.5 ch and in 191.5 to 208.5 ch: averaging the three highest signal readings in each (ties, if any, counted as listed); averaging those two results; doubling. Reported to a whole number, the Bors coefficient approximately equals 637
